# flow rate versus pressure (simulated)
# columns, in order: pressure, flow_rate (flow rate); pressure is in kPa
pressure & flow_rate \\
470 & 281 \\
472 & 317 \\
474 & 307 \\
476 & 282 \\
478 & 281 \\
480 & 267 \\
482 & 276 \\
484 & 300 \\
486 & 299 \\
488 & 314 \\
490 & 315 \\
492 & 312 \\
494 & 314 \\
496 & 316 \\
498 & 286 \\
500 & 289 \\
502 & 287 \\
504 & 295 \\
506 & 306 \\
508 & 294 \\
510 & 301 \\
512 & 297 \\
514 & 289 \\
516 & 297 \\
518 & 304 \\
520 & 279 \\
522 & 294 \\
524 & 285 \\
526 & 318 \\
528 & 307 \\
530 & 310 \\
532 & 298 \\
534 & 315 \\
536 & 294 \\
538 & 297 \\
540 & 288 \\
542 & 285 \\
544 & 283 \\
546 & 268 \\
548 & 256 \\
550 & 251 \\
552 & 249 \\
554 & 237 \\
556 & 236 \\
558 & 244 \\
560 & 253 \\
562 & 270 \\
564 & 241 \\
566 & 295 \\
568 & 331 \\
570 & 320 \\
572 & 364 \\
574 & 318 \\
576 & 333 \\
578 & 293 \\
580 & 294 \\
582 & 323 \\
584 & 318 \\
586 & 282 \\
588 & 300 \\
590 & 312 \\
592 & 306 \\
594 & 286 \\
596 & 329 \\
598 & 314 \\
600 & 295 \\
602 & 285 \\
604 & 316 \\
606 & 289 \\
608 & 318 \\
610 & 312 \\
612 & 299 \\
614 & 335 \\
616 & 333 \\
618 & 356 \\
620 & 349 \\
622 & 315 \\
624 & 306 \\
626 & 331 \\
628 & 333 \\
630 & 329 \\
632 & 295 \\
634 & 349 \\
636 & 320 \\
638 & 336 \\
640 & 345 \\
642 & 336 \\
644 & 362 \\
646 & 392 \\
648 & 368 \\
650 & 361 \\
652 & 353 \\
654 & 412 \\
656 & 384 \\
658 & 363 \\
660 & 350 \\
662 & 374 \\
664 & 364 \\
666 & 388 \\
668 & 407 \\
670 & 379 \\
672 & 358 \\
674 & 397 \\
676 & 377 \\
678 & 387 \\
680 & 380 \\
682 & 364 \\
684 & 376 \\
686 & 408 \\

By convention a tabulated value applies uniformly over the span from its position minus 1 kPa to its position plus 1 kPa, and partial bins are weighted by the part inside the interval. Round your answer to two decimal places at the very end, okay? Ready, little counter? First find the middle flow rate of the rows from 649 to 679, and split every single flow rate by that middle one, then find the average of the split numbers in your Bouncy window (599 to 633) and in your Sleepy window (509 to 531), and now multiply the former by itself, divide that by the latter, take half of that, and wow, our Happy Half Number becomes 0.45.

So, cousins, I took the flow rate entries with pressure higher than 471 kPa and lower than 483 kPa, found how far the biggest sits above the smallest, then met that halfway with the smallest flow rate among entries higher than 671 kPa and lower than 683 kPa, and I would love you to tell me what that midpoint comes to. 204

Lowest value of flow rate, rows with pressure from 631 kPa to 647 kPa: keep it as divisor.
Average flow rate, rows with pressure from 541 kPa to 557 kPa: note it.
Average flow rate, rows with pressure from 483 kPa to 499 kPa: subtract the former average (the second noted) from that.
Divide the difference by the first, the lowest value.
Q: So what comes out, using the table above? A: 0.17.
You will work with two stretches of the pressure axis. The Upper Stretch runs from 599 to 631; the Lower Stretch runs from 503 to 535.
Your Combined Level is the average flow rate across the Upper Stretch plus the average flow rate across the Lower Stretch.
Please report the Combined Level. 618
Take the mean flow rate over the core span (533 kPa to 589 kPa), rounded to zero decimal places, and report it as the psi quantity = 287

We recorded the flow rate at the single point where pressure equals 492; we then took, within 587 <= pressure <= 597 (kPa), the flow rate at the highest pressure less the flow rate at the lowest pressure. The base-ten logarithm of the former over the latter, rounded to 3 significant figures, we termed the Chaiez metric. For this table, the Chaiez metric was 1.03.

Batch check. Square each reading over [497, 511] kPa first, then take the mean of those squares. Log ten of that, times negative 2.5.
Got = -12.3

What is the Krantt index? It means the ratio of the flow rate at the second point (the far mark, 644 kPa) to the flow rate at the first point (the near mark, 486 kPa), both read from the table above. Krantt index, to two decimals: 1.21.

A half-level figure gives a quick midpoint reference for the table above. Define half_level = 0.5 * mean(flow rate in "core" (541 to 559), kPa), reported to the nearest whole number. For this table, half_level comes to 128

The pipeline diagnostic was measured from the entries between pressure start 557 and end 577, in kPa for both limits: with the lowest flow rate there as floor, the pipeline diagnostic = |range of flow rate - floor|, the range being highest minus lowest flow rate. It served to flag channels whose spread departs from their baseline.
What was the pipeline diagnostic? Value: 118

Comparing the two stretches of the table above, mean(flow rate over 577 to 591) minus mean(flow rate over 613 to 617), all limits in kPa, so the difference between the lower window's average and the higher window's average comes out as -31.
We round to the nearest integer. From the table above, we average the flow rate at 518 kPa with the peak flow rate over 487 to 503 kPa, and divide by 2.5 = 124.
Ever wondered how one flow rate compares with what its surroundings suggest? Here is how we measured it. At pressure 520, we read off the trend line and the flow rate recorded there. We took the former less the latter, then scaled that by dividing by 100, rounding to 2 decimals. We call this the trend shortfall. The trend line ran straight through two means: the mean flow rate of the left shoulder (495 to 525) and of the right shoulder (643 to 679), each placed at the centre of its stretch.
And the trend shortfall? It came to 0.21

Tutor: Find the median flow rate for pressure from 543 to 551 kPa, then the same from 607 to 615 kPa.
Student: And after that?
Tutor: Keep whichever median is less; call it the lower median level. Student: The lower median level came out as 262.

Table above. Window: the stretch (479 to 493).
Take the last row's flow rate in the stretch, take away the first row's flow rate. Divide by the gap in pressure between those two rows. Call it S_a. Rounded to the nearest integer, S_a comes 4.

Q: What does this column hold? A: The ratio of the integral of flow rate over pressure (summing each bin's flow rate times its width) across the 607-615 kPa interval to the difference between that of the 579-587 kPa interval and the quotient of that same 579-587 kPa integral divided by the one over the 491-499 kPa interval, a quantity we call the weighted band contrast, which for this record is 1.04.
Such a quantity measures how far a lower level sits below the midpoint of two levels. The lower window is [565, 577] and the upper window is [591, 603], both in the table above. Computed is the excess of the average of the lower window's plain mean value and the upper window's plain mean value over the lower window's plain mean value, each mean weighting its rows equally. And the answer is -12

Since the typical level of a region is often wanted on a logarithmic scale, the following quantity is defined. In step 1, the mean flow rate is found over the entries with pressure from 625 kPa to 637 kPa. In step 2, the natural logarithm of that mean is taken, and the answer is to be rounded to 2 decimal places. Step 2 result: 5.79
